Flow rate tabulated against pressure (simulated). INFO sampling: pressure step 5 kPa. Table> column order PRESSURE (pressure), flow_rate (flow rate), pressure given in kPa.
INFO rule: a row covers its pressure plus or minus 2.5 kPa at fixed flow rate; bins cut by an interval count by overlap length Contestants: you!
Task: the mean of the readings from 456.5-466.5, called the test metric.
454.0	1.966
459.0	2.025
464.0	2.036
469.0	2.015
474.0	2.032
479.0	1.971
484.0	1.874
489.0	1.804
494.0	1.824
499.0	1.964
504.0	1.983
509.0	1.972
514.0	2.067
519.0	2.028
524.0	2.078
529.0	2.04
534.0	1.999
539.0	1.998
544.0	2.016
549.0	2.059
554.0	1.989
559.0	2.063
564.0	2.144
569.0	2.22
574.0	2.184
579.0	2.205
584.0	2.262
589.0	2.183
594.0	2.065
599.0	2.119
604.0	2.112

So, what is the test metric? 2.03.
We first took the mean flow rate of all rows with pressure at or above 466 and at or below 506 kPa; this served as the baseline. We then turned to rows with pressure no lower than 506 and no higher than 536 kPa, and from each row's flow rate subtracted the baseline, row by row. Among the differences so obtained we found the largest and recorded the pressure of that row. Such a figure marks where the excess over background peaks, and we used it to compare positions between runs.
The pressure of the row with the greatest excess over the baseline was 524.0 kPa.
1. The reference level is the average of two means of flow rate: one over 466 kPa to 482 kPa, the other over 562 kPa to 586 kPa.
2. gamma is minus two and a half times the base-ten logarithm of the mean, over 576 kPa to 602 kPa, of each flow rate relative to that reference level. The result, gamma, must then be -0.032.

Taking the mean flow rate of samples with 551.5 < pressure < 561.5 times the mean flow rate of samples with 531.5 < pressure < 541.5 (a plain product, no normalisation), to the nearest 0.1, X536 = 4.0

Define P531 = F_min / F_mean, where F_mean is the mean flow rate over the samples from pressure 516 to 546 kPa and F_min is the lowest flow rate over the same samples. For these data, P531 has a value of 0.99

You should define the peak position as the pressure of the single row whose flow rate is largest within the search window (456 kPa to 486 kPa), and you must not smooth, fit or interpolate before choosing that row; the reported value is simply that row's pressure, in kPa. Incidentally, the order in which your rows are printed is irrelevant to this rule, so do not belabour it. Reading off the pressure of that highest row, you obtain 464.0 kPa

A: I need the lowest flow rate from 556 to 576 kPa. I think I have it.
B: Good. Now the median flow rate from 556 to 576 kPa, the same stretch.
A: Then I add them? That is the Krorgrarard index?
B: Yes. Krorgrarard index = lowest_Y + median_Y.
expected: 4.23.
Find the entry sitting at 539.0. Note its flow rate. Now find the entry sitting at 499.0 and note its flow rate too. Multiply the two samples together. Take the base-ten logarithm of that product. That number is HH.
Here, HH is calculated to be 0.594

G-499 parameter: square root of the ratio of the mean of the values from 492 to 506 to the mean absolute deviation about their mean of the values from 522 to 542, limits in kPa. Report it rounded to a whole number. 8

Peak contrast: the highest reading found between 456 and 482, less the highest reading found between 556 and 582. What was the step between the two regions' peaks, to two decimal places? -0.18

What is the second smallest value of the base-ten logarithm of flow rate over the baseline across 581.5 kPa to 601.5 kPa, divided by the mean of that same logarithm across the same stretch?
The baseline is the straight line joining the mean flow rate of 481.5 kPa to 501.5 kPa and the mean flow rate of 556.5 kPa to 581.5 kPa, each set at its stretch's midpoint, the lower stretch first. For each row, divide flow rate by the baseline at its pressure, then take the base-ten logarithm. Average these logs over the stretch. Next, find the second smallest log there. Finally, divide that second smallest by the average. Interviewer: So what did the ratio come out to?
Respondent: 1.7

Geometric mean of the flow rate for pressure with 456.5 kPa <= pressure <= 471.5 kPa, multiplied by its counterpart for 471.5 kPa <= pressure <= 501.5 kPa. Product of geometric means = 3.87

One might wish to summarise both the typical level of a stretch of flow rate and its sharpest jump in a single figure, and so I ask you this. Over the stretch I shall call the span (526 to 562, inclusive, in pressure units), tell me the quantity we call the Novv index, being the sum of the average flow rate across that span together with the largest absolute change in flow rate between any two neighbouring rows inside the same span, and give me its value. 2.10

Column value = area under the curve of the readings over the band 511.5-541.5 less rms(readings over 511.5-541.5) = 59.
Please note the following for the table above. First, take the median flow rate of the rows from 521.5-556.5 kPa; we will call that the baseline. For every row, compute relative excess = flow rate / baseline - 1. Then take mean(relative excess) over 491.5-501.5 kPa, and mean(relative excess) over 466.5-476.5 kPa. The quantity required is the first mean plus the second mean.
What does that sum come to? -0.057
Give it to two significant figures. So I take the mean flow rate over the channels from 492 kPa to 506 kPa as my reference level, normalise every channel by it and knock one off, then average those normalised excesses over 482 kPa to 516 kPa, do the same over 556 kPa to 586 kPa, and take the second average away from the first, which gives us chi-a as -0.13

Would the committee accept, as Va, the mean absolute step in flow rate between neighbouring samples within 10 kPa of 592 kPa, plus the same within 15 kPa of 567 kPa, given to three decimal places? 0.141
